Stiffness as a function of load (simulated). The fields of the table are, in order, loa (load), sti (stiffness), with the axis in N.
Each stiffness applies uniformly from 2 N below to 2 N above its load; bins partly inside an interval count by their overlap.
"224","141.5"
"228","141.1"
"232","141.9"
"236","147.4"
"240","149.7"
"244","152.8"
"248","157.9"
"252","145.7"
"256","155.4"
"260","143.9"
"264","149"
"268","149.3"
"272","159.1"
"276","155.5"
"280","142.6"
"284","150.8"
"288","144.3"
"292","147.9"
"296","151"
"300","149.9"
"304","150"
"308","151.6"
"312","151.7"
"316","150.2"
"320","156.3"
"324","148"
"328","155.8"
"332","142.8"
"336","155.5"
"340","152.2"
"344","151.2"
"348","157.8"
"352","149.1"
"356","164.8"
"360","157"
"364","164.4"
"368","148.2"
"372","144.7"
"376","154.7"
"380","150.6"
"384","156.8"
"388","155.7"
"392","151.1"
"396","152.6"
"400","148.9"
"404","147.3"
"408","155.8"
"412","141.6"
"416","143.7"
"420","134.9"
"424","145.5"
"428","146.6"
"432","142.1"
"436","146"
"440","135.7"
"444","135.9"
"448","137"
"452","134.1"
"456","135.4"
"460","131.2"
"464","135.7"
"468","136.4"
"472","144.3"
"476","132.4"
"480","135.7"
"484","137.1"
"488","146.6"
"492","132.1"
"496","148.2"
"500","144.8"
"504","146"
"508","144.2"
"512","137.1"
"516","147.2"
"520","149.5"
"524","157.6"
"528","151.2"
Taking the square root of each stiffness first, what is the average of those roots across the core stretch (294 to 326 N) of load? 12.3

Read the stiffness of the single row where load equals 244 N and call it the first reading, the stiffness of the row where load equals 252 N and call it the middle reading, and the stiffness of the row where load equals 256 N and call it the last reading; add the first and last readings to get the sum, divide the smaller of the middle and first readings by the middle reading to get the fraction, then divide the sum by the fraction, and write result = 308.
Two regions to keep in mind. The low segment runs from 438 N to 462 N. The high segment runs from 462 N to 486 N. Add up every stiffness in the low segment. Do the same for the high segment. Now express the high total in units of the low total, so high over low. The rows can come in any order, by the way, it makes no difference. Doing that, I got 1.02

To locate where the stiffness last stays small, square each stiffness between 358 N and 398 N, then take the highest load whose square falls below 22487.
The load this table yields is 372 N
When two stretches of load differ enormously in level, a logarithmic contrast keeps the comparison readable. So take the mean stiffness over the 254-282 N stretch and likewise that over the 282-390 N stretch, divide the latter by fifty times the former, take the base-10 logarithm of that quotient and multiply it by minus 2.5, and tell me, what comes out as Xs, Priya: 4.24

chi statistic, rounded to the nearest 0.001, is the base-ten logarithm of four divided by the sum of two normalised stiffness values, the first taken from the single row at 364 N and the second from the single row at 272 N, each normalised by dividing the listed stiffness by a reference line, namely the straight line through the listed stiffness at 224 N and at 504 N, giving 0.248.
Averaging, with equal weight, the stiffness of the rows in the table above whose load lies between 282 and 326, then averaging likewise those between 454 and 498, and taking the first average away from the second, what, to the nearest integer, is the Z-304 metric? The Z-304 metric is -12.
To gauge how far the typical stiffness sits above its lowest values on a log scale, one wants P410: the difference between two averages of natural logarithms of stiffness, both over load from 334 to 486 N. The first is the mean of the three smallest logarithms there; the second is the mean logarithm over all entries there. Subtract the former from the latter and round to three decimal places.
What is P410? 0.095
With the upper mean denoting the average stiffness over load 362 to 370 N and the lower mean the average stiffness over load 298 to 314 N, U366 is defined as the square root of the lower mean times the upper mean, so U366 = 154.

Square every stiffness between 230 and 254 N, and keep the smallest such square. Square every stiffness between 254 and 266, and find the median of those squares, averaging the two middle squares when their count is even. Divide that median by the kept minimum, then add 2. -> 3.10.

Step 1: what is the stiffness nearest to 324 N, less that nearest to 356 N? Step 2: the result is -17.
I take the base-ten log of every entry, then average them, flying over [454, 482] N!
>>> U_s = 2.13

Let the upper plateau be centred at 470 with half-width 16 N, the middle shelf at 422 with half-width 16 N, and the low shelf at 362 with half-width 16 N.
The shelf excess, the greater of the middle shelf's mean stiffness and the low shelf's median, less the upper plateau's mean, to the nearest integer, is 20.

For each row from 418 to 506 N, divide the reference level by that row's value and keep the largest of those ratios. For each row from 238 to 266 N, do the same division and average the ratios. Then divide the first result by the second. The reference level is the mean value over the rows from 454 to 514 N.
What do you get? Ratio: 1.15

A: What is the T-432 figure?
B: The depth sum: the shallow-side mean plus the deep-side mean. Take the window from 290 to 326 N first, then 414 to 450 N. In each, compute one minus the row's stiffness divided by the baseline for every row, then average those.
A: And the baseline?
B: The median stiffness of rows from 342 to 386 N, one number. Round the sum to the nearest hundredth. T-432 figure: 0.12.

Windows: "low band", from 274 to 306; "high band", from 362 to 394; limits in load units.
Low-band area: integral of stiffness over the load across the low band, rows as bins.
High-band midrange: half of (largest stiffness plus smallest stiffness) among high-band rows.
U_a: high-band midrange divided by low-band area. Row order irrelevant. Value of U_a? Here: 0.0324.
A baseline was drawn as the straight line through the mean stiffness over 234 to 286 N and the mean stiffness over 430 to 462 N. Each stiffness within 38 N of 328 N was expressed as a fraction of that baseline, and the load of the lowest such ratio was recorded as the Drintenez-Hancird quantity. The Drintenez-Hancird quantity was 332 N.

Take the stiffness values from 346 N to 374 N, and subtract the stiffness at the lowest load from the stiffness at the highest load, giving -13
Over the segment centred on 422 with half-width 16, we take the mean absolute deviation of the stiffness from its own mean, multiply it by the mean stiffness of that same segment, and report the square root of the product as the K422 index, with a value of 24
